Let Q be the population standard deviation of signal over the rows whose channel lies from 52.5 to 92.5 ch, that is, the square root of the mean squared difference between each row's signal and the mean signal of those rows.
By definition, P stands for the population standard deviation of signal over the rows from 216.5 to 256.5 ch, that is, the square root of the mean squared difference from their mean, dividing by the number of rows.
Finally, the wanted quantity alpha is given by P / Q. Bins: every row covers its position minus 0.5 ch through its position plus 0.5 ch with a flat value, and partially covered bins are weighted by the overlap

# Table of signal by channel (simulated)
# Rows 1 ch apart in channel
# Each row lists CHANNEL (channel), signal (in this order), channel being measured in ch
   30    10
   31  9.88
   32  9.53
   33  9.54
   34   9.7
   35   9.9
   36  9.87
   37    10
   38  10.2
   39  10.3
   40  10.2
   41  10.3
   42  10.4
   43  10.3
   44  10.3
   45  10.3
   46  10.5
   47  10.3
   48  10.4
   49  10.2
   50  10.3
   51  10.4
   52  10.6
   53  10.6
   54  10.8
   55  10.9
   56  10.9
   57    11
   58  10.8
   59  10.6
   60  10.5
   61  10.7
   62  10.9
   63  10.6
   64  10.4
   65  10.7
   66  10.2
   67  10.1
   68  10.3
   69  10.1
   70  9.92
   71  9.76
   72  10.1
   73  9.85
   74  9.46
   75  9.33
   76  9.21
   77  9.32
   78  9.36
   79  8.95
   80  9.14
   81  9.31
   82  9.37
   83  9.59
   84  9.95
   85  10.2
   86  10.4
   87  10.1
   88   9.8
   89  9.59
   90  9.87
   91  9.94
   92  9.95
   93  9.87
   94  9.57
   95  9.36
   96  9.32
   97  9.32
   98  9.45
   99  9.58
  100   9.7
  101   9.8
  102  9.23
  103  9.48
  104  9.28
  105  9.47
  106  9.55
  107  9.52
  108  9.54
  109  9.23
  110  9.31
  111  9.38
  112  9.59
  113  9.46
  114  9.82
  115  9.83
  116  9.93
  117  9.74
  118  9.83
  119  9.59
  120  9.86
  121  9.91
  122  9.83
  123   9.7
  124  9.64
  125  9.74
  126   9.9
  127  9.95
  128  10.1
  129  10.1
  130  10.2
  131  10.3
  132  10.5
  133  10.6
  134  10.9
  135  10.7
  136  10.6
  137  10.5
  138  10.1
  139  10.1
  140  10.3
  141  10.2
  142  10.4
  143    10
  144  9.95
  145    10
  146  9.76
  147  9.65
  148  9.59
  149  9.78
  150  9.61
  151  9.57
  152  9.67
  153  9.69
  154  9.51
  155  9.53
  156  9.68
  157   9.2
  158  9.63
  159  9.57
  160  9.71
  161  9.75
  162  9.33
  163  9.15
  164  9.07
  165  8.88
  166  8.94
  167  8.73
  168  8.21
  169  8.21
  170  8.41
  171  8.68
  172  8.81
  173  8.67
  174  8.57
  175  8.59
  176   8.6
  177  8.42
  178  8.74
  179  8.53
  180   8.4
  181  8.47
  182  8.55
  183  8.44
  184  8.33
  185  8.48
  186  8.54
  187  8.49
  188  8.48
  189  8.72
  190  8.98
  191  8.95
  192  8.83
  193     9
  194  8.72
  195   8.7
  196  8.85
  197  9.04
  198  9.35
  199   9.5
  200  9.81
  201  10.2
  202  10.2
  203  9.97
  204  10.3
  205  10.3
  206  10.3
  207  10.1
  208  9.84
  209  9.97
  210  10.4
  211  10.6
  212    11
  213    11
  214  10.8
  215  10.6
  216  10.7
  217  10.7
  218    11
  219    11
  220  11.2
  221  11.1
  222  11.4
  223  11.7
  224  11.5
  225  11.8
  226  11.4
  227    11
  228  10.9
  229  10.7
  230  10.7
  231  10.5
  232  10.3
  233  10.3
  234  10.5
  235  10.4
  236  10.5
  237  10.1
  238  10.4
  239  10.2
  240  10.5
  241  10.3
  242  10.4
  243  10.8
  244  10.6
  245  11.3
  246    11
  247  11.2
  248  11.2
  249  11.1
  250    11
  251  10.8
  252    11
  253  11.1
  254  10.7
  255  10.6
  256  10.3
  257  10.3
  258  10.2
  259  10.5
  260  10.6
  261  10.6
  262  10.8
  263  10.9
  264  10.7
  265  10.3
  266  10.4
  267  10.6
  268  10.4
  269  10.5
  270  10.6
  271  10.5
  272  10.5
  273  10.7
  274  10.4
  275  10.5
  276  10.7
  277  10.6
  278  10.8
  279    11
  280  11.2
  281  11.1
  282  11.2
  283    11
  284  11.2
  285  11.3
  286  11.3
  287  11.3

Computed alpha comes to 0.7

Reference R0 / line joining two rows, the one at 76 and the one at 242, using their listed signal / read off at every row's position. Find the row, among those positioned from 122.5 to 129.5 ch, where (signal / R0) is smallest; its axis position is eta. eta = 124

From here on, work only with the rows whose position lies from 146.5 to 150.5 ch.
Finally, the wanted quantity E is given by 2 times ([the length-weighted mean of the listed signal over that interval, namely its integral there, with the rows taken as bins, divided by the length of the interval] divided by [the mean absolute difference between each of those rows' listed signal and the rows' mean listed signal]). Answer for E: 315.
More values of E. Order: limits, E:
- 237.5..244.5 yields 138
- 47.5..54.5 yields 125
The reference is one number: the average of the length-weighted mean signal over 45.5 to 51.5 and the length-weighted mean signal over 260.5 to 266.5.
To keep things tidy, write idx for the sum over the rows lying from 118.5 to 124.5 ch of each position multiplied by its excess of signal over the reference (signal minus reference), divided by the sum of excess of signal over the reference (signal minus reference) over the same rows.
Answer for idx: 121.5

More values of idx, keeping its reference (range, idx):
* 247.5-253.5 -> 250.3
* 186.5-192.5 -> 189.3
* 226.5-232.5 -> 227.5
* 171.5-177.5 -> 174.6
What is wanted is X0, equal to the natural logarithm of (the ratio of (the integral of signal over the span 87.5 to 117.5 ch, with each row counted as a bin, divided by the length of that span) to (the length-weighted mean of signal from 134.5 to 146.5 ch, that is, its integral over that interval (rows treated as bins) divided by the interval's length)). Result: -0.06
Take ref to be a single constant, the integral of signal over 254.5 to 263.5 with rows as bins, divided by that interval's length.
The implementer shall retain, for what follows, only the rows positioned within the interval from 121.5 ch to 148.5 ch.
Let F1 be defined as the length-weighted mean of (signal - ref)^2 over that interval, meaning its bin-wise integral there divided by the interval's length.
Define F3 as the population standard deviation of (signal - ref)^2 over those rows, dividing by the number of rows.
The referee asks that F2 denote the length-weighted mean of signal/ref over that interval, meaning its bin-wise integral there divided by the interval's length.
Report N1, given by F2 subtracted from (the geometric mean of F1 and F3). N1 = -0.7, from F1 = 0.29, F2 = 0.961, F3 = 0.3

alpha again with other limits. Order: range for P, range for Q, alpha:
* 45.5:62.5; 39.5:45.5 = 4.1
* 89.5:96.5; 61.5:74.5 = 0.7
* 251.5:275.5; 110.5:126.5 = 1.4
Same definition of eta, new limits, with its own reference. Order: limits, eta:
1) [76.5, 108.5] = 79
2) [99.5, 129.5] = 109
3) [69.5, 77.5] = 76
